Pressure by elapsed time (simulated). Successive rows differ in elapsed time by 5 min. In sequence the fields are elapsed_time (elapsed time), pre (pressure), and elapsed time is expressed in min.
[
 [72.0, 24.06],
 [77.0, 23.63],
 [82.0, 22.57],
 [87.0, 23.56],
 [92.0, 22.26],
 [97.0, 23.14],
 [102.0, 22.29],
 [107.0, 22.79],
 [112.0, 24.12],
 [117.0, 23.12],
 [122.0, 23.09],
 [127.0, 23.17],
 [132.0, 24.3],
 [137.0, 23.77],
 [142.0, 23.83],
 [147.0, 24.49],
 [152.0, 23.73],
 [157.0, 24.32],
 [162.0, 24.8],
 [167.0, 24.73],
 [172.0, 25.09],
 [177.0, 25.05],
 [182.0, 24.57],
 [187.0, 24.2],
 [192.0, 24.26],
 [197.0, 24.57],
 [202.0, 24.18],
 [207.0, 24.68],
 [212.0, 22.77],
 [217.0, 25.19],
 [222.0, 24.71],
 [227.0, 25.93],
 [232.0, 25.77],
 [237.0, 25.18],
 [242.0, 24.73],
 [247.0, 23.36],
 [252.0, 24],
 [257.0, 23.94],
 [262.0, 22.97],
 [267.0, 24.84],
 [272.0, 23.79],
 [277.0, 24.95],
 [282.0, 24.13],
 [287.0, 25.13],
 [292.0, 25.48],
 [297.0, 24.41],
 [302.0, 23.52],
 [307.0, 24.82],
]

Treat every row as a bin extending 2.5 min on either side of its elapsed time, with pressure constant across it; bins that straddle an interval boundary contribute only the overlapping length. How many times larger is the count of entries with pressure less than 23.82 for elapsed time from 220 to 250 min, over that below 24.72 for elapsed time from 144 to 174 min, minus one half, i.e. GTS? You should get -0.17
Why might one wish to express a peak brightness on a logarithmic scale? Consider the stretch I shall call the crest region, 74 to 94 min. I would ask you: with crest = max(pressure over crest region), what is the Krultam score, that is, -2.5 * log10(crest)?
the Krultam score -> -3.43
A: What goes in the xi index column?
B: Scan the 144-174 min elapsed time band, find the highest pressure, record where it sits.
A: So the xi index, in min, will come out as 172.0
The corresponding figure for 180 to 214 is 207.0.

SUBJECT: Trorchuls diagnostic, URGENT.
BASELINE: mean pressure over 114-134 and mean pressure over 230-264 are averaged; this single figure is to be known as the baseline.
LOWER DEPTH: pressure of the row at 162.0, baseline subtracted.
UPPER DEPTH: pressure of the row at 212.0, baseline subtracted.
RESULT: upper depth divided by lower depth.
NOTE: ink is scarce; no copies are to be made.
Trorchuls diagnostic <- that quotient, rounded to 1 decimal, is -1.1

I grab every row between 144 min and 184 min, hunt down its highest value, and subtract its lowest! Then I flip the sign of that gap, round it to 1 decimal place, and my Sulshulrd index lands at -1.4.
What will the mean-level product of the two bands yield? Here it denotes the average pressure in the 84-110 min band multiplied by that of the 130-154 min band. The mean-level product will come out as 548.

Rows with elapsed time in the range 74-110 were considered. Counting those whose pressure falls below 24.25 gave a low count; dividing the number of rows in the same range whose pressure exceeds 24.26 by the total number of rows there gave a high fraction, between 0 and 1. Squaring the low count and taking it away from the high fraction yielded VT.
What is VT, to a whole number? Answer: -49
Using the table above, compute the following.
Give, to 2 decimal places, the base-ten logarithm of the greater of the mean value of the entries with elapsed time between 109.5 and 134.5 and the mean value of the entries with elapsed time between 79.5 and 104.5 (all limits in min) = 1.37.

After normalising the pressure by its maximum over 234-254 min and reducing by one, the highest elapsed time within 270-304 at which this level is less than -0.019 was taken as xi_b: 302.0 min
